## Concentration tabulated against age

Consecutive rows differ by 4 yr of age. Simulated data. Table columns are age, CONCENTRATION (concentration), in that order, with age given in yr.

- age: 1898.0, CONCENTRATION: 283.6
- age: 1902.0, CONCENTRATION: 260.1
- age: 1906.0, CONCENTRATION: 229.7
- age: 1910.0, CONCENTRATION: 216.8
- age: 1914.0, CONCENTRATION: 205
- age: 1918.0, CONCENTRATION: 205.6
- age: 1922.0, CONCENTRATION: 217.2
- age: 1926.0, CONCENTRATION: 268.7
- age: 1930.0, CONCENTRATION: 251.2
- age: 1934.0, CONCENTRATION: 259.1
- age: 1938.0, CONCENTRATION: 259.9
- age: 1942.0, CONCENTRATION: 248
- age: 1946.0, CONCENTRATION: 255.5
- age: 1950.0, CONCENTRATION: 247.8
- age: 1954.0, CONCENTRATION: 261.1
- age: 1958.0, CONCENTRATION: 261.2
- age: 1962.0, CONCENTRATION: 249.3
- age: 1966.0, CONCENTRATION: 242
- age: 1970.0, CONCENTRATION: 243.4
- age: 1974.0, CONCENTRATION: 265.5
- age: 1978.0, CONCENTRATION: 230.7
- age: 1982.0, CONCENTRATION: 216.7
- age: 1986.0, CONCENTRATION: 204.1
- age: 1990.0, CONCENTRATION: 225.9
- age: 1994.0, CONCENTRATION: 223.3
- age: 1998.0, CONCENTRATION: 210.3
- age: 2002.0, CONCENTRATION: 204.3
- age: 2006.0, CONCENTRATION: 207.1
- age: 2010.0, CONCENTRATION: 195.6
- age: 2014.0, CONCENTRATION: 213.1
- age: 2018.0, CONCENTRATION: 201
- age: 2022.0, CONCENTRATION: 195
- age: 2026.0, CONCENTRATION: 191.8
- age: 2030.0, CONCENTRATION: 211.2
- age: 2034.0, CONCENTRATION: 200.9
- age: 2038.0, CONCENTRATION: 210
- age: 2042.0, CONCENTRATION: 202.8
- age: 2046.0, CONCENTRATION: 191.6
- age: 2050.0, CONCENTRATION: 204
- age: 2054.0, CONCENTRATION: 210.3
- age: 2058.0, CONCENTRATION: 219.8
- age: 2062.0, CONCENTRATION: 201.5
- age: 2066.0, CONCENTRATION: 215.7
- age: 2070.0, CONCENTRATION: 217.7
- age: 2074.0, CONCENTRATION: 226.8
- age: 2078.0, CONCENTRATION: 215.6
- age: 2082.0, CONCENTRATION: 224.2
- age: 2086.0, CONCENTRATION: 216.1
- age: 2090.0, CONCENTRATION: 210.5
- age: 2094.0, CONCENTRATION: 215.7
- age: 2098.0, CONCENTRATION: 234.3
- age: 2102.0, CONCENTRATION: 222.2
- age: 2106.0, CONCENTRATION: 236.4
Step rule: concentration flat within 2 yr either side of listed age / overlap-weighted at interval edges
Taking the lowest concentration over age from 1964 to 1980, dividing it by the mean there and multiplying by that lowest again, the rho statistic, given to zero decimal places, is 217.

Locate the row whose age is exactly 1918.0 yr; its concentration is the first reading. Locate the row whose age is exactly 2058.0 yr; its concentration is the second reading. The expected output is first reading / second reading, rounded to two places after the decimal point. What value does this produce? 0.94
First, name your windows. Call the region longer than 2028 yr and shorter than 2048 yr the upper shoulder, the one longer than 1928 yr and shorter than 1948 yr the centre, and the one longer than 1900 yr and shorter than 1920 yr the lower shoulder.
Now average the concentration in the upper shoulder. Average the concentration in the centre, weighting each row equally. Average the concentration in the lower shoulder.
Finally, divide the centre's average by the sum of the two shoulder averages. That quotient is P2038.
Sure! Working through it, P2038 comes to 0.597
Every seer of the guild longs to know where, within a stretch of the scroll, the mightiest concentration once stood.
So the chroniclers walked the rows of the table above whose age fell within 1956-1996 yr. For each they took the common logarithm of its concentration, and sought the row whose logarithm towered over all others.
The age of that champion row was 1974.0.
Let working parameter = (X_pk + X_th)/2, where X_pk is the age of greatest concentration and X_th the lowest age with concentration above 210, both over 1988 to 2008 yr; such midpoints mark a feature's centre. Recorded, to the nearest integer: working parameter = 1990 yr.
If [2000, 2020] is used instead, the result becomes 2014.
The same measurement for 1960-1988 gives 1968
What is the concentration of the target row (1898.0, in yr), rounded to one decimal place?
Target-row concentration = 283.6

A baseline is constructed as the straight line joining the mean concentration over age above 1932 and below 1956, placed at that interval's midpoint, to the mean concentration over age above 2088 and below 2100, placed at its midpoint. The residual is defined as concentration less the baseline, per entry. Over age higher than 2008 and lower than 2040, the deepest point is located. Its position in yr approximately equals 2026.0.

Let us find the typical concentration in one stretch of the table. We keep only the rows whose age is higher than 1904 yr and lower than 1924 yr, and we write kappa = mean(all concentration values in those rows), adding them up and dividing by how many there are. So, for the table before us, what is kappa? 215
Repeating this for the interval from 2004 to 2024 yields 202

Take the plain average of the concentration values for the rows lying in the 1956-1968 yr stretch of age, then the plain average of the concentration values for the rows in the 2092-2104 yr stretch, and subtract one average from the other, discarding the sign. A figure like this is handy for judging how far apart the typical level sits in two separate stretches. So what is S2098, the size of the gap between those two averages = 27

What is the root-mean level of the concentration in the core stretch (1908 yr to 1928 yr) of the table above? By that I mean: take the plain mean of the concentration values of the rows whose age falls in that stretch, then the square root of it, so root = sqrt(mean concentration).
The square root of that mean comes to 14.9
